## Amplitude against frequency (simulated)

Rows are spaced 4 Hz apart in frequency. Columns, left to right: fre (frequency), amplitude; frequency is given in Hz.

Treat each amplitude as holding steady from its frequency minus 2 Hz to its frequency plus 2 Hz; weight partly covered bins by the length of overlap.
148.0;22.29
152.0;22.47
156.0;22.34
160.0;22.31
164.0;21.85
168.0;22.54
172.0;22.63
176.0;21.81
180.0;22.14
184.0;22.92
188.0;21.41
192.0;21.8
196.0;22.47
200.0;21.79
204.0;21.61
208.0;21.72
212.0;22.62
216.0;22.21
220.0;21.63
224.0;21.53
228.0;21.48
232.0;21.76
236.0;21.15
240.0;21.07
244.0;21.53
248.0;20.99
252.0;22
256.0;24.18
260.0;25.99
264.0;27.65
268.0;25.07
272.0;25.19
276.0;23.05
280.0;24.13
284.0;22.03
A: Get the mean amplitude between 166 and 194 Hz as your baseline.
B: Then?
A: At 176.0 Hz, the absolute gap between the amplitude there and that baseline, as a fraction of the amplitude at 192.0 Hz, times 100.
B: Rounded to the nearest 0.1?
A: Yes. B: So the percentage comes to 1.7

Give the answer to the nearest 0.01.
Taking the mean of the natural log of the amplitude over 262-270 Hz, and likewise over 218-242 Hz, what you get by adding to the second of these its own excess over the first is 2.86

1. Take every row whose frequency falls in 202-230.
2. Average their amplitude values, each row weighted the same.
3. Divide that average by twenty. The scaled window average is 1.09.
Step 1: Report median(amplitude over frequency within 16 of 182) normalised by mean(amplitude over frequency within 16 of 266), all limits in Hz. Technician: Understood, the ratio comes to 0.90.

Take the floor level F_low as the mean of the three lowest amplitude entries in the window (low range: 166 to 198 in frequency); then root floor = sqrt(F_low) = 4.66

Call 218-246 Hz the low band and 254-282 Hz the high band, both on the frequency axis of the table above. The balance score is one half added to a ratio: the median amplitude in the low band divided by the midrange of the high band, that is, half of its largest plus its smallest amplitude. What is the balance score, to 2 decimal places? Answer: 1.35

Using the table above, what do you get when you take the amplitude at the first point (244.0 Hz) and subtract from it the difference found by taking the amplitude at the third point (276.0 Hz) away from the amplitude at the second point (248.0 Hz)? 23.6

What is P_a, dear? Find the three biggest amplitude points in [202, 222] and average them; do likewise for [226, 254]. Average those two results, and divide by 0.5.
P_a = 43.9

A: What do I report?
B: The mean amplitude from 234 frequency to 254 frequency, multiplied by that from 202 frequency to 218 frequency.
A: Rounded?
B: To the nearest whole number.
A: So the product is 471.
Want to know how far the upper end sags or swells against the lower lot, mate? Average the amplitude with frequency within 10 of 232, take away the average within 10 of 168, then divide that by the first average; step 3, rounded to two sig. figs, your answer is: -0.039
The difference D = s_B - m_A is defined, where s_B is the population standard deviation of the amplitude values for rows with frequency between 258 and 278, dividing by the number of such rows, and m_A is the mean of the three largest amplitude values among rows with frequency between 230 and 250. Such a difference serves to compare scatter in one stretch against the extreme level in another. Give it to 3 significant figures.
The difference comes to -20.0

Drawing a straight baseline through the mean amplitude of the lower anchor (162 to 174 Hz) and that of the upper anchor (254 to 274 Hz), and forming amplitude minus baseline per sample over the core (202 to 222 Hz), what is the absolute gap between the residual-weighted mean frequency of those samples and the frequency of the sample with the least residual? 7.6 Hz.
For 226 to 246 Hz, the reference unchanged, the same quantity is 3.5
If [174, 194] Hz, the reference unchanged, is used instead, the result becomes 2.1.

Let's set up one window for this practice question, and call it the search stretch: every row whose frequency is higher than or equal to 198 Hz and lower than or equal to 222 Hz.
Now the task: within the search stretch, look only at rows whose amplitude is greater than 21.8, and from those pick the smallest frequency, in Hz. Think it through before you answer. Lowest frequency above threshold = 212.0 Hz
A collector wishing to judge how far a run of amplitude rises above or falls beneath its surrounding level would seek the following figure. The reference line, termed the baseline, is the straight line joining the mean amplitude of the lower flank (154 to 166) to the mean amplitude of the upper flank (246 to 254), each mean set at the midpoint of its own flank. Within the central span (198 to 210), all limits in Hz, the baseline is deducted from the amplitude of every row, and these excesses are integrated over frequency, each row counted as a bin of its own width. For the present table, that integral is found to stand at -1.6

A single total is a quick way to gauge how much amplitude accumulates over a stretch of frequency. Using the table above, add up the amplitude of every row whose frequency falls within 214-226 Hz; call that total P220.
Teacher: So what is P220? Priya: 65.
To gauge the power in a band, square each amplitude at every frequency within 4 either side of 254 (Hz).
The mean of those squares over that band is 534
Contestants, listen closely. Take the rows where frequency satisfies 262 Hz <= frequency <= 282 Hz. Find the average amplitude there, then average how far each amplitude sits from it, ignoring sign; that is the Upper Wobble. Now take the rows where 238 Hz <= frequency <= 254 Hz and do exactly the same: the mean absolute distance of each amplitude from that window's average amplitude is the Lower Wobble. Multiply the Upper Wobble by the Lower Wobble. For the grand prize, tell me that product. 0.4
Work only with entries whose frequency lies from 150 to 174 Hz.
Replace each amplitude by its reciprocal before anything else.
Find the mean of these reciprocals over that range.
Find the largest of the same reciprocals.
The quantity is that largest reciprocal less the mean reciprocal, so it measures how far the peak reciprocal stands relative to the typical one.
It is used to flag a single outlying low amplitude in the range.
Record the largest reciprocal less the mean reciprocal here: 0.0010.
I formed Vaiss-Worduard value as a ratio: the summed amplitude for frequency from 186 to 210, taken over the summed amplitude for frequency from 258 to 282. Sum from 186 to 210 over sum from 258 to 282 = 0.87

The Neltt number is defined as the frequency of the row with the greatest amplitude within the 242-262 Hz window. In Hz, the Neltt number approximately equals 260.0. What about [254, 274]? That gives 264.0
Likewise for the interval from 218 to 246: 232.0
